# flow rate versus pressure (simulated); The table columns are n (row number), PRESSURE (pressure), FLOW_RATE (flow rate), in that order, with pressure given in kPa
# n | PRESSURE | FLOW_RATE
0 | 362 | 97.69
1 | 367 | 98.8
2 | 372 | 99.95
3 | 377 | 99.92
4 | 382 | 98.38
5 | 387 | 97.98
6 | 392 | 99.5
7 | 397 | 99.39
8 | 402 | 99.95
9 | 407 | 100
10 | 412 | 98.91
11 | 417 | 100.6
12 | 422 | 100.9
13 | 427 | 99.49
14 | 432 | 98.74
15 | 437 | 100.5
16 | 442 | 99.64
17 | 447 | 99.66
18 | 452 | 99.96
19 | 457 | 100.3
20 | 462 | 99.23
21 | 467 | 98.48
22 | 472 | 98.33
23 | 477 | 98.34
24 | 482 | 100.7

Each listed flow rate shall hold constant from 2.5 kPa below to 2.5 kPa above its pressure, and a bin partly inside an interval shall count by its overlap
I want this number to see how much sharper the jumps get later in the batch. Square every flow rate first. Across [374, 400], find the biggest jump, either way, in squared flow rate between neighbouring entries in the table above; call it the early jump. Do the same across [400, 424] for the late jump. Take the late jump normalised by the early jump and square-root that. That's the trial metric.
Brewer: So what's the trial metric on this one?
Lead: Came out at 1.05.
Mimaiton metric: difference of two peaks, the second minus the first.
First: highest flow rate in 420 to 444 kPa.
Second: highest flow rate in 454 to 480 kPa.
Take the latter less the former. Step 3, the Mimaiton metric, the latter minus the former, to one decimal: -0.6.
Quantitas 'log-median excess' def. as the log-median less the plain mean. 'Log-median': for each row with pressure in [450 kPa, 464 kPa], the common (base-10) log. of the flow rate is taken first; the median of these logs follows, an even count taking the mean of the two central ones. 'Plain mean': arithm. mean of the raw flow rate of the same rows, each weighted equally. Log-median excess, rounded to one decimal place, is -97.8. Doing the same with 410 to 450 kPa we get -97.8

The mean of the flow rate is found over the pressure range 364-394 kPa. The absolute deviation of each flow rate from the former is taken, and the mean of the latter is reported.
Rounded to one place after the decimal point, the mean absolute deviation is 0.7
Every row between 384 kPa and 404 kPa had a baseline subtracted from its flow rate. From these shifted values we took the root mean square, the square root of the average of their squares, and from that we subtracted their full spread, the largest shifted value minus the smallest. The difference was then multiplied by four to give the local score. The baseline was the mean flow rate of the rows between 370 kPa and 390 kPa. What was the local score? -4.9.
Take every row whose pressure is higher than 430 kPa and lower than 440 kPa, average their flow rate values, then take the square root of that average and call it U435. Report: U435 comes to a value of 9.98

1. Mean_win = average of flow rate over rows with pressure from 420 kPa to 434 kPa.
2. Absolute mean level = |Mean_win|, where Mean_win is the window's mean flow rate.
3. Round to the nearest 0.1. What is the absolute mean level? 99.7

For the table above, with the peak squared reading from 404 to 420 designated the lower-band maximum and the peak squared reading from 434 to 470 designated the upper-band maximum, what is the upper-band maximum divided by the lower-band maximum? 1.00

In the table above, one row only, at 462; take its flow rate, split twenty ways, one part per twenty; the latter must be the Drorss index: 4.96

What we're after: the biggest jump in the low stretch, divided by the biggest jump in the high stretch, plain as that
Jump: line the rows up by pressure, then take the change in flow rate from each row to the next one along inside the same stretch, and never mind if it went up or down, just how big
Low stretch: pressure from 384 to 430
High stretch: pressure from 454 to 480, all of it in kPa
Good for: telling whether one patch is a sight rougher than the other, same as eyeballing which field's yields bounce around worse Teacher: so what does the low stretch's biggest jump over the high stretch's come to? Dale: 1.58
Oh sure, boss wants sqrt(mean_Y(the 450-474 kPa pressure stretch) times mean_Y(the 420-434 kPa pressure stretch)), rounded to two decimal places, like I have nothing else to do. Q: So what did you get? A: 99.48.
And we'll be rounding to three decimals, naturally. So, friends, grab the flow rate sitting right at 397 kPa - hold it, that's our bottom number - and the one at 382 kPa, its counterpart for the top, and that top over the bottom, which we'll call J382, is 0.990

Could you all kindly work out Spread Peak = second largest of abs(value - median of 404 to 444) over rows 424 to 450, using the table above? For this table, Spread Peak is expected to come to 0.68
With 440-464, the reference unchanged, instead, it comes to 0.48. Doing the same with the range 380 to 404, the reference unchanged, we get 1.44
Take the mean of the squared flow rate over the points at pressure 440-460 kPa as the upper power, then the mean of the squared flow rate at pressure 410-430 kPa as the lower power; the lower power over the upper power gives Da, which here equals 1.002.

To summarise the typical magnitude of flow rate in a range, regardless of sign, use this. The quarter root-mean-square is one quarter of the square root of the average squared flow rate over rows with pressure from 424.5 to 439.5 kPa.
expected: 24.89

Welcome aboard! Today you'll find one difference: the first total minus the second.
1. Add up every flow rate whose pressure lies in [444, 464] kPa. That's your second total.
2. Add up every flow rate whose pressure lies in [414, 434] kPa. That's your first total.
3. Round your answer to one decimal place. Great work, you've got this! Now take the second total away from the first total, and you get 0.6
